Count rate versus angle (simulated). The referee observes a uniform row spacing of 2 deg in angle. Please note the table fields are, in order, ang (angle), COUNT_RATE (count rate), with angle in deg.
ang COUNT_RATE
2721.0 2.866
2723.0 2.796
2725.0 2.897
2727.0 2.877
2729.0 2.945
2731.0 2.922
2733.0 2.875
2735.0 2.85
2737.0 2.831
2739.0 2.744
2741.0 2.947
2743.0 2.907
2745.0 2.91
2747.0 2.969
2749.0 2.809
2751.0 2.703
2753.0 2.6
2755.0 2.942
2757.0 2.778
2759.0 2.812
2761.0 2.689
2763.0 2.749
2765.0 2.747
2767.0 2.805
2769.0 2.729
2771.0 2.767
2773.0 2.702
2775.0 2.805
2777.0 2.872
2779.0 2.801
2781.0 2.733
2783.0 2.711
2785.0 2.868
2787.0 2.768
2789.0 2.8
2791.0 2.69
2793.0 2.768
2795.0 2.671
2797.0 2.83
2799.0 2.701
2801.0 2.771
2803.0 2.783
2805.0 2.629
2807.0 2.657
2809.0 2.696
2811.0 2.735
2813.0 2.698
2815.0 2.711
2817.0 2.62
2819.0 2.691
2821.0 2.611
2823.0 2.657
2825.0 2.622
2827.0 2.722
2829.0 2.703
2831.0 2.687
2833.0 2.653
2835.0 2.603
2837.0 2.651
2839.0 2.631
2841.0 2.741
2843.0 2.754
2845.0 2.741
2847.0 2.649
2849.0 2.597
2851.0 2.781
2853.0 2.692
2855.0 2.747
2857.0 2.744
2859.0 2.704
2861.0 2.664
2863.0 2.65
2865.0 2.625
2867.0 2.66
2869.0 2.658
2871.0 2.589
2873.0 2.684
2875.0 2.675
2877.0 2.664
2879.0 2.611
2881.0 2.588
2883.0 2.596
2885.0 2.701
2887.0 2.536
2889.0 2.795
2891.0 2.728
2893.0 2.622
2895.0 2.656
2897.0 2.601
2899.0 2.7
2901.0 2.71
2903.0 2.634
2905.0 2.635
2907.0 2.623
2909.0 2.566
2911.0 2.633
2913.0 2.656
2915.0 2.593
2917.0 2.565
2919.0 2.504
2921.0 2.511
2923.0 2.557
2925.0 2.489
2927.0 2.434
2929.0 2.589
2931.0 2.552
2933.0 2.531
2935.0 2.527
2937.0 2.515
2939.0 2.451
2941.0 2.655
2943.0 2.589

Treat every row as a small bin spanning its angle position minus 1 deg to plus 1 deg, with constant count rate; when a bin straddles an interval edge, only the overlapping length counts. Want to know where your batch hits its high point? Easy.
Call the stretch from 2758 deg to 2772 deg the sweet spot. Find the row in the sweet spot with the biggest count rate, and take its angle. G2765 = 2759.0 deg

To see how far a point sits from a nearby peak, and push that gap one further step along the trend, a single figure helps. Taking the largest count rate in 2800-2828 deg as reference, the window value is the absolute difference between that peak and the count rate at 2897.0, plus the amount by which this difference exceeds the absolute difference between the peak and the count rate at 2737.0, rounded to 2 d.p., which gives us 0.32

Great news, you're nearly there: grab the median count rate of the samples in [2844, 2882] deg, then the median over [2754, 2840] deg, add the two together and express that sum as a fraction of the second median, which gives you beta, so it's 1.98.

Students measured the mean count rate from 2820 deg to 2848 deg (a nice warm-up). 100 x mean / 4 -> 66.8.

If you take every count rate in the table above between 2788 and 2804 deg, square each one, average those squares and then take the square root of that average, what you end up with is 2.75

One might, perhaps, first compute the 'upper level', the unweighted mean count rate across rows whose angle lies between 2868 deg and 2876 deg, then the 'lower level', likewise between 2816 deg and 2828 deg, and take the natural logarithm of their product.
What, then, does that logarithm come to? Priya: 1.95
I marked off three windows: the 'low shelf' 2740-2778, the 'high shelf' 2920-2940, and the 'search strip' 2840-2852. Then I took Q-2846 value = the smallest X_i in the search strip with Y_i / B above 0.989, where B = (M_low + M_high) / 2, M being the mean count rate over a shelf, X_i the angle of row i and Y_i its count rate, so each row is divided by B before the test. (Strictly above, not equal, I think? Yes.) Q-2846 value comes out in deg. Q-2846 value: 2841.0 deg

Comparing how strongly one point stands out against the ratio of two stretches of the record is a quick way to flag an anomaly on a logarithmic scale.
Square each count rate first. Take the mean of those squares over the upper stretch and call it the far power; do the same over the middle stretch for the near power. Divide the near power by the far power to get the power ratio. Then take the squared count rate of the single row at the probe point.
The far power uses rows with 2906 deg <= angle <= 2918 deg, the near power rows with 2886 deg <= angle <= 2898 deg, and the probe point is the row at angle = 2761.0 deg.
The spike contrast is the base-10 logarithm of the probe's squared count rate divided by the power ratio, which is 0.84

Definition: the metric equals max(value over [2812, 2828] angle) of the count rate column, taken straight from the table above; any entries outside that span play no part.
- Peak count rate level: 2.722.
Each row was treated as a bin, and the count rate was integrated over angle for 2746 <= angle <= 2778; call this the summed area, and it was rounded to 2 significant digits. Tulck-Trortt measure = 89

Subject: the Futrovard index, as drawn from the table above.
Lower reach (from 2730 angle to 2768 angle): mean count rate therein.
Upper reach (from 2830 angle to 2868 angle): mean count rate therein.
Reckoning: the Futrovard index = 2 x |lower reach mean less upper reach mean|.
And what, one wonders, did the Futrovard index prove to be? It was 0.28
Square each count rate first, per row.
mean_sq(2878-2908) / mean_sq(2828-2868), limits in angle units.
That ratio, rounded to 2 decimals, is 0.97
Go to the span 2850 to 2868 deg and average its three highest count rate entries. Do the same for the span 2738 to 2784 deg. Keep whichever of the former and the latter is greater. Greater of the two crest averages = 2.95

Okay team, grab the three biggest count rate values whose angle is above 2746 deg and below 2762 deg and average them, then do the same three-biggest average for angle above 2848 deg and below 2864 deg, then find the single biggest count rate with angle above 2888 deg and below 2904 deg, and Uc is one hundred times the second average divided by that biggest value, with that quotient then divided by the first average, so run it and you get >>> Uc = 33.9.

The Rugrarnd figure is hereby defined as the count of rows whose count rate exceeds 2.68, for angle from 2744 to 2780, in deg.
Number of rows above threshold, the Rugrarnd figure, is 17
